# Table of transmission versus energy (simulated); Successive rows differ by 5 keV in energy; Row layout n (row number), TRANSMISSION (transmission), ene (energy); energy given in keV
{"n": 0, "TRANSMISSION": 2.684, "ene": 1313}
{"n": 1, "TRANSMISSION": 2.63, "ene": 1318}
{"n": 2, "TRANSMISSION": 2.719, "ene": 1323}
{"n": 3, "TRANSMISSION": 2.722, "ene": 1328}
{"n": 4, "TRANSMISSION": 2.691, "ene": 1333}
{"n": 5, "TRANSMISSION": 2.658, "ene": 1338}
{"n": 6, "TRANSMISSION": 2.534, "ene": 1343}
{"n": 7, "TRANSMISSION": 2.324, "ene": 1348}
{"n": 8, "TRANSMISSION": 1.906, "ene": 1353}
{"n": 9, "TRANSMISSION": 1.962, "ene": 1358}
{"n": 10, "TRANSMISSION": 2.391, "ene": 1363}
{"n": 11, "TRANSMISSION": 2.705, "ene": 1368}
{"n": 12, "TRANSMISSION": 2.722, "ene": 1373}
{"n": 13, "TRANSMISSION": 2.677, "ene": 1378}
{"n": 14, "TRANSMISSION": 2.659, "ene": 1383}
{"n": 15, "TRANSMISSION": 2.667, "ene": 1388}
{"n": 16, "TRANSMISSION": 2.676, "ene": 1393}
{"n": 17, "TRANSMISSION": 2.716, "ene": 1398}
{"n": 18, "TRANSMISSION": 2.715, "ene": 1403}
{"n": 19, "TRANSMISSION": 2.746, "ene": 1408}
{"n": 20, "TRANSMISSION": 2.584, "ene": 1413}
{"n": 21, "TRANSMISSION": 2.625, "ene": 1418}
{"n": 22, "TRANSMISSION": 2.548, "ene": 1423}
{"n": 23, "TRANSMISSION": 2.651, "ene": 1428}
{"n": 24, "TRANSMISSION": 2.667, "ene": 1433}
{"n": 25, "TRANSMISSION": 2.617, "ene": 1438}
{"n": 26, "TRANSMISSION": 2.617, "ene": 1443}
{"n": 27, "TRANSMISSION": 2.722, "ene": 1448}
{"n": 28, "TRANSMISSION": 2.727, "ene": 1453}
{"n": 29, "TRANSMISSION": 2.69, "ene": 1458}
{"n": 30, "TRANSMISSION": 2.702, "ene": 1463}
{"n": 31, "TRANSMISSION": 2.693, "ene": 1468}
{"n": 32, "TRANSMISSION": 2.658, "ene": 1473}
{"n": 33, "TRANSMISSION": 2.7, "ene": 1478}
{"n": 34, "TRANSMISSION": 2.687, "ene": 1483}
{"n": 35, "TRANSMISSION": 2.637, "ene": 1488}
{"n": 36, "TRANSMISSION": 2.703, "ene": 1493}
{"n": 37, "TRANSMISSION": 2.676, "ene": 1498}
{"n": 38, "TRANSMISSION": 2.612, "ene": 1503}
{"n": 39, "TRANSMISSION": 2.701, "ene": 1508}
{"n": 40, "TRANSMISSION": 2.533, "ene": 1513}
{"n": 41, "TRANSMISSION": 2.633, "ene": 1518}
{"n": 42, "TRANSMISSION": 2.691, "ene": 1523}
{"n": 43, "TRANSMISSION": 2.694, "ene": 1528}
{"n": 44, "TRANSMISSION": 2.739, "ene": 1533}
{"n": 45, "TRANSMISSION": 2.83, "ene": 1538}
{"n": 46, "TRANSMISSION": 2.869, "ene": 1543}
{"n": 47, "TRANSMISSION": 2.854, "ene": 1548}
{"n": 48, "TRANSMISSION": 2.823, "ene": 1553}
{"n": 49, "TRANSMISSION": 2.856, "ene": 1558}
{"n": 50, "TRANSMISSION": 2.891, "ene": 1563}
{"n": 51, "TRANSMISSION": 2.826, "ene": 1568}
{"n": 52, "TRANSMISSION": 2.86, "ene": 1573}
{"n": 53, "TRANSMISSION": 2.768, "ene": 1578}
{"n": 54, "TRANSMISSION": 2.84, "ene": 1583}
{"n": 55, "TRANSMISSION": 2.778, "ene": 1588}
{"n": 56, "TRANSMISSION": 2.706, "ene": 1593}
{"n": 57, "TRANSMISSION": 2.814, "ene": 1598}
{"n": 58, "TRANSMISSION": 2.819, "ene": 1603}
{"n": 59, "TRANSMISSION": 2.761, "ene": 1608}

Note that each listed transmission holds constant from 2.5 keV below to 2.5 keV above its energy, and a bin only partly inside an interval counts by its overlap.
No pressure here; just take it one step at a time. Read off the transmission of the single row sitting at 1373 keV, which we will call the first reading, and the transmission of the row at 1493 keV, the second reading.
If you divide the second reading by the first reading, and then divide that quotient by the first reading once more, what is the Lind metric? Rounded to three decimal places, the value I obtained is 0.365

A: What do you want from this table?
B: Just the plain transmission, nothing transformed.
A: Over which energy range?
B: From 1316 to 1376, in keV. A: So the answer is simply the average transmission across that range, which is 2.497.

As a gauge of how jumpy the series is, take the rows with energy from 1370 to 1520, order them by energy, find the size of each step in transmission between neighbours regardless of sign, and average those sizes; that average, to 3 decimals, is 0.049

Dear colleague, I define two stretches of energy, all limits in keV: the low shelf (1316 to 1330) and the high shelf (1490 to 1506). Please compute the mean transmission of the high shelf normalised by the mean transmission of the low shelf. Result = 0.99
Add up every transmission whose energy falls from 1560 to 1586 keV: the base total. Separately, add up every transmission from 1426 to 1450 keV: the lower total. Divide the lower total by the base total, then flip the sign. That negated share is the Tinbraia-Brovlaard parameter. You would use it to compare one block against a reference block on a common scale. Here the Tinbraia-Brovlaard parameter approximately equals -0.94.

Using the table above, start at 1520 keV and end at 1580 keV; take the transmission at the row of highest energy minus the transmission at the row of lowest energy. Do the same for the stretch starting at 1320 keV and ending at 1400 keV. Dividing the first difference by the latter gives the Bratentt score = -26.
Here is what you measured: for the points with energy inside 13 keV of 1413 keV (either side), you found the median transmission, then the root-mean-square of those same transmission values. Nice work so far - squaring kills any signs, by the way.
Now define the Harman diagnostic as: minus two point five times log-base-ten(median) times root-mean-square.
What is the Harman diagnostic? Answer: -2.77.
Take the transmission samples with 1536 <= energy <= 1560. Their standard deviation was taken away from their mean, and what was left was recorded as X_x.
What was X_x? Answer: 2.8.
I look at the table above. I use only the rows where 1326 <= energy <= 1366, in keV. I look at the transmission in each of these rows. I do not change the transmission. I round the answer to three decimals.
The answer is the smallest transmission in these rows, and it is 1.906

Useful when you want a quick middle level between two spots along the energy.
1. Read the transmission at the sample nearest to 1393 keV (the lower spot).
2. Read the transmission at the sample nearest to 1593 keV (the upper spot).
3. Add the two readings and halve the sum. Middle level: 2.69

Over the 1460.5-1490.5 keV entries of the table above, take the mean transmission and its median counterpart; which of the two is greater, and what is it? 2.69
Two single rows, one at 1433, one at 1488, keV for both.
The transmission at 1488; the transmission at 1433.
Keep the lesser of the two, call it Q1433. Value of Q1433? 2.64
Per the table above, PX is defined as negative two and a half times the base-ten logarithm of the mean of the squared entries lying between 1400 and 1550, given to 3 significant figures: -2.14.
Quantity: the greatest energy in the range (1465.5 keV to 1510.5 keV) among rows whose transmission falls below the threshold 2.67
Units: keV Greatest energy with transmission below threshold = 1503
